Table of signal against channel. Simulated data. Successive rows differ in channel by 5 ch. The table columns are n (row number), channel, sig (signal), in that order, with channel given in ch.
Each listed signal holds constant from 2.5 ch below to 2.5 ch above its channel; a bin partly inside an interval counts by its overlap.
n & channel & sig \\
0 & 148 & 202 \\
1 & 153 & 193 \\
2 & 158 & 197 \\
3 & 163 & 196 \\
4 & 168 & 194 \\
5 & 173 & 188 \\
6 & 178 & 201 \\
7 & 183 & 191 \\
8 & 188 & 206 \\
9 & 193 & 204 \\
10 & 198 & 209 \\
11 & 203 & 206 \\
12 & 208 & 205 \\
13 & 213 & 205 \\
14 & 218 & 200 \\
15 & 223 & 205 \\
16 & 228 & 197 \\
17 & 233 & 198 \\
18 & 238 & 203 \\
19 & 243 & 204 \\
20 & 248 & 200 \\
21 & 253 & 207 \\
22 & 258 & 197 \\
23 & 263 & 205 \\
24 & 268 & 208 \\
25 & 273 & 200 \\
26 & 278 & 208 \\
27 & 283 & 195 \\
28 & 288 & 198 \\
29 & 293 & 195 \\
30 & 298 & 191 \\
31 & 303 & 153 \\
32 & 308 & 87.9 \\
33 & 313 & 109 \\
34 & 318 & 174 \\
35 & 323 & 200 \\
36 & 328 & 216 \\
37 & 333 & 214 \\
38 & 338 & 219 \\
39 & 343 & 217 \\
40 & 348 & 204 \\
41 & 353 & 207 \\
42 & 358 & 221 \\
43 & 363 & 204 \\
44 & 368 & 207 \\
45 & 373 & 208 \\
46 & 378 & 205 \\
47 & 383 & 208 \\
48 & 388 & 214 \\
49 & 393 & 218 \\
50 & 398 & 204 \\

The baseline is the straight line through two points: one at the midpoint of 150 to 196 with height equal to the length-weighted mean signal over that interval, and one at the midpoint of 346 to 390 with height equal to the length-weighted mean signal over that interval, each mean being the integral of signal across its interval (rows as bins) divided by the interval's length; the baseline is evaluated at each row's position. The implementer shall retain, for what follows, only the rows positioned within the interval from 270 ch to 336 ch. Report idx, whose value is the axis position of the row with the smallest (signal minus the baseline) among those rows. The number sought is 308 ch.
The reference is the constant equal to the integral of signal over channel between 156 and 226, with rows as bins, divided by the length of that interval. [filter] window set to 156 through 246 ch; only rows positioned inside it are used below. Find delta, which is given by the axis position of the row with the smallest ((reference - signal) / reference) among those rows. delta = 198 ch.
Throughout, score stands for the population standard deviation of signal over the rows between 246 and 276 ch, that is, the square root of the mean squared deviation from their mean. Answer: 4.1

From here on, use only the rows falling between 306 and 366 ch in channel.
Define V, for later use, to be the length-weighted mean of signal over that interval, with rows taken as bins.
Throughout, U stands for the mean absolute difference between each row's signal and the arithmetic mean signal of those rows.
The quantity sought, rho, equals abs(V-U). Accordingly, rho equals 158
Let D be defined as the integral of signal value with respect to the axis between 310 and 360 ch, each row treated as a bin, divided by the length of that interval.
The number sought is 197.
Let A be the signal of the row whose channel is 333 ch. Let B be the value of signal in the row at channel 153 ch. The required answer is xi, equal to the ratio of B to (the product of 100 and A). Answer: 0.0090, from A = 214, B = 193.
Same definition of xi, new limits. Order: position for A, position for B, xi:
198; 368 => 0.0099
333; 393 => 0.0102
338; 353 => 0.0095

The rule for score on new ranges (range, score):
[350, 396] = 5.7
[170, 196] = 7.2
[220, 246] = 3.3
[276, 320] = 40.3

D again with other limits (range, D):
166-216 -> 201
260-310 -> 185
